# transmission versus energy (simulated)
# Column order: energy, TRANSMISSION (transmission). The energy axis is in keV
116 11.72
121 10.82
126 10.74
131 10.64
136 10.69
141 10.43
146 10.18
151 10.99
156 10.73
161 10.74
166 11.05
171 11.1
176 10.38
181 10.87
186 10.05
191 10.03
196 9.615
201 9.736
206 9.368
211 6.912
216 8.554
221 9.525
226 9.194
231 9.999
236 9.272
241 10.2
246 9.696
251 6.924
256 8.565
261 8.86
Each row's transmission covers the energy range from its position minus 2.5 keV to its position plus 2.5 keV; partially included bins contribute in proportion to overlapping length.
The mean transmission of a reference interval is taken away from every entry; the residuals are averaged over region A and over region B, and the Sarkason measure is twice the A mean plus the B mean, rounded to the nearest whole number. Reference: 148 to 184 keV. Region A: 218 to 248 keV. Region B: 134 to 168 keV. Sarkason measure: -3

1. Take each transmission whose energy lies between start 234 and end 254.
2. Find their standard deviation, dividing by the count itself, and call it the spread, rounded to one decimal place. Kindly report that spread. 1.3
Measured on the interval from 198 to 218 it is 1.1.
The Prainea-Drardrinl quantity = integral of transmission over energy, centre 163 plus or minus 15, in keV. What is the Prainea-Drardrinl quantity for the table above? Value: 325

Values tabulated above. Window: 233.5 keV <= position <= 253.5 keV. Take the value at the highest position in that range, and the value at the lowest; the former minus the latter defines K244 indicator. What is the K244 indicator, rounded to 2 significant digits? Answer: -2.3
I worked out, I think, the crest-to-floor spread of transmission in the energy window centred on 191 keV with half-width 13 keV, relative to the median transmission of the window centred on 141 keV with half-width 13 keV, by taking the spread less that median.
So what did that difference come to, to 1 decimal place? -9.4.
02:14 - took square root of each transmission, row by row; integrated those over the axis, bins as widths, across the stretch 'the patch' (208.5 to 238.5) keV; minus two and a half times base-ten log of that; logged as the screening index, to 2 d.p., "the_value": -4.88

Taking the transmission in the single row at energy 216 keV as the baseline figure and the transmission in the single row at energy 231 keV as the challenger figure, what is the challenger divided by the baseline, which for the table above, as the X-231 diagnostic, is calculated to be 1.17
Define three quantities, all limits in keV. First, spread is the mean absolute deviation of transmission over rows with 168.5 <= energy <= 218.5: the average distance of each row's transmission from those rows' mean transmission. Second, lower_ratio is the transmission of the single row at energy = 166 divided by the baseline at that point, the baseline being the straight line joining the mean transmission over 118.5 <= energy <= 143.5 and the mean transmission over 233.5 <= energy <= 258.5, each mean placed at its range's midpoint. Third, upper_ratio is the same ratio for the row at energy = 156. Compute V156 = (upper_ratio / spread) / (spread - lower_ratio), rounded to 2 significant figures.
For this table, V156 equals -5.0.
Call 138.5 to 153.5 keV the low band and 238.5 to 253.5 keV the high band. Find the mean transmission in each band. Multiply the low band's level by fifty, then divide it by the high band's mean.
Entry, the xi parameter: 58.9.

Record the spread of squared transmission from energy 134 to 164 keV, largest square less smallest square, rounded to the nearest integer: 17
